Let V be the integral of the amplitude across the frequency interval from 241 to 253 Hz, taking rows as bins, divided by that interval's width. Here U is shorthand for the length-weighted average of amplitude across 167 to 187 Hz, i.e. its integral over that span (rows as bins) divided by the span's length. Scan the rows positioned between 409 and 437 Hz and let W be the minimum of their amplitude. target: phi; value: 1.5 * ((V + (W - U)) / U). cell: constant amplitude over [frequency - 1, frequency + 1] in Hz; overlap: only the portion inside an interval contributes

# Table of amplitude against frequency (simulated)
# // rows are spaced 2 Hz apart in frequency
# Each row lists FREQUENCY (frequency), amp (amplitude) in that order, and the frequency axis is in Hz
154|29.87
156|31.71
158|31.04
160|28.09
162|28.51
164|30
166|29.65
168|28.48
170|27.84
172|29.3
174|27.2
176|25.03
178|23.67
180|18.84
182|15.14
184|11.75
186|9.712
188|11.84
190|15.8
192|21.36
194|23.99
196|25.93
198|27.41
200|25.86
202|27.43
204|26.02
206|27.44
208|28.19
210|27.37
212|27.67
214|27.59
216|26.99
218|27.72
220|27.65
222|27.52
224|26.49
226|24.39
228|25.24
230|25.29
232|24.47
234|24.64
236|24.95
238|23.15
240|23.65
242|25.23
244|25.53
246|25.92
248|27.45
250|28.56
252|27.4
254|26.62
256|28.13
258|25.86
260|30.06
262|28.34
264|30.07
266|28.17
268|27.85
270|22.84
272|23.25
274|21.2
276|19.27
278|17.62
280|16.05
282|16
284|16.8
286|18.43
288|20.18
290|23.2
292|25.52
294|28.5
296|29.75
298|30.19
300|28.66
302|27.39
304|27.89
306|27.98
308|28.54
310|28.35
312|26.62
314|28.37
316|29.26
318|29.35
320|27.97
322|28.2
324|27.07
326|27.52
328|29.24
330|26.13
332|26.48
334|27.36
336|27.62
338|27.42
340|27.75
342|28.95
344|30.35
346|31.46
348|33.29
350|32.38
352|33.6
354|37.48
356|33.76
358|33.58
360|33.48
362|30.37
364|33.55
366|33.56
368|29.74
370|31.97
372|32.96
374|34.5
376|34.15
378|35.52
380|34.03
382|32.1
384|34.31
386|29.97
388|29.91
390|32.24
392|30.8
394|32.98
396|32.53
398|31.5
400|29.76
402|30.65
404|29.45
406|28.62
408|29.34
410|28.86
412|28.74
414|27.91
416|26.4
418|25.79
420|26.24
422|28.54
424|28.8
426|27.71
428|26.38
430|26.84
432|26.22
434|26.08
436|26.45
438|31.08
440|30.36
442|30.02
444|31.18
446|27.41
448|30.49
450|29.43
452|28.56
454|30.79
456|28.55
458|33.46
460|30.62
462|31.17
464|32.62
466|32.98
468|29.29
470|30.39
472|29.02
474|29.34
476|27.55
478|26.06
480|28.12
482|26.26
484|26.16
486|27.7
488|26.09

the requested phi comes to 2.13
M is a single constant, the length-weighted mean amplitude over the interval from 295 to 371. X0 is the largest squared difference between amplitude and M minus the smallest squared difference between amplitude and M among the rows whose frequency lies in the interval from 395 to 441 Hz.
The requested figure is 16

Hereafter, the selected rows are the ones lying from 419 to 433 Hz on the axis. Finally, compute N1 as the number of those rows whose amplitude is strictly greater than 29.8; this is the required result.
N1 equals 0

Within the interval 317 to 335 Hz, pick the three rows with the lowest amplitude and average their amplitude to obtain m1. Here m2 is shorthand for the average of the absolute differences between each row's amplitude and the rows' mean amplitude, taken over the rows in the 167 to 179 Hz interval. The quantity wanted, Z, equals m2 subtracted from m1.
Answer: 24.8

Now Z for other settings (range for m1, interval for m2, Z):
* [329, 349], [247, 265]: 25.6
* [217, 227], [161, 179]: 24.5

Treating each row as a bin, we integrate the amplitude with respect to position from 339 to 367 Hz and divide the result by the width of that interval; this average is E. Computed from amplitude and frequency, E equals 32.4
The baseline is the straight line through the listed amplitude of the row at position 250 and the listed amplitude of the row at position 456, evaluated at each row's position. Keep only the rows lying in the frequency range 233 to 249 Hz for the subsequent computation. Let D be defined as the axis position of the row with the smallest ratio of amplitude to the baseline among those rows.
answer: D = 238 Hz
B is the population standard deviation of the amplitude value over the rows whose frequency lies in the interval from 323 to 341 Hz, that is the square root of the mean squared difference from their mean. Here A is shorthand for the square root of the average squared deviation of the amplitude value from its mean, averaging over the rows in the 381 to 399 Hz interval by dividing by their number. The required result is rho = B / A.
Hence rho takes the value 0.6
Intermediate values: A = 1.35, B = 0.8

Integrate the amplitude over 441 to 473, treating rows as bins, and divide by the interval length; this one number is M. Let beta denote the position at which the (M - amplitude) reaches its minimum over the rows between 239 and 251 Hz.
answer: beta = 250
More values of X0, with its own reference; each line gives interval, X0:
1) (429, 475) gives 14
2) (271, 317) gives 191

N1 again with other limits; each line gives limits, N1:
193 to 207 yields 0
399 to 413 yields 1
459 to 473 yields 5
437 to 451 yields 5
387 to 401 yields 6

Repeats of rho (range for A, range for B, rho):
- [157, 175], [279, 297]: 4.5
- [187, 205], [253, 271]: 0.4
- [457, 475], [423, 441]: 1.1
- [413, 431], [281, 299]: 5.1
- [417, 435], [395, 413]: 1.2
